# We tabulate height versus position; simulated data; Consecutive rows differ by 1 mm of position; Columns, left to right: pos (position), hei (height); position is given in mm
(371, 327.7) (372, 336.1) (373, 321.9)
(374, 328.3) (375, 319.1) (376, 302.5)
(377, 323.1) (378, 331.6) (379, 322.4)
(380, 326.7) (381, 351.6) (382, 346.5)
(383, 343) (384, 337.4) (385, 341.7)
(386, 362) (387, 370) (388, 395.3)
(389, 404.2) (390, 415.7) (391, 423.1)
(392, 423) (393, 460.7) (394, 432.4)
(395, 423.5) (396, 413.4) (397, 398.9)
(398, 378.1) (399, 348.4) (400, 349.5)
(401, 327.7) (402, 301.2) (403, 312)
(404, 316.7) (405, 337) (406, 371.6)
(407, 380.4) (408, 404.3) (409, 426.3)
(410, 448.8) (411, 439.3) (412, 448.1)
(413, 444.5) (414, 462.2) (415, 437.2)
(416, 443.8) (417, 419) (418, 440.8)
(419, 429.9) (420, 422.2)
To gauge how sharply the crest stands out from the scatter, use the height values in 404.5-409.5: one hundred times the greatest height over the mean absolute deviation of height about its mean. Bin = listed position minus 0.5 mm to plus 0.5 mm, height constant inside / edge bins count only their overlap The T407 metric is 1698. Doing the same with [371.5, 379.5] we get 5049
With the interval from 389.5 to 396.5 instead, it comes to 4210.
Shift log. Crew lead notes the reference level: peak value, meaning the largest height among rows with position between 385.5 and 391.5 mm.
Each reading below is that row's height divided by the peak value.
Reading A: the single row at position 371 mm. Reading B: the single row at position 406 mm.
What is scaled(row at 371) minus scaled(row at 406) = -0.10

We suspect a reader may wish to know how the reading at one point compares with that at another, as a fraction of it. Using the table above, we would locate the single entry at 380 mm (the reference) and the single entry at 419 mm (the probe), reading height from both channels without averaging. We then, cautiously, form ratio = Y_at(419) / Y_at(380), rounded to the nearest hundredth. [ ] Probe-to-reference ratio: 1.32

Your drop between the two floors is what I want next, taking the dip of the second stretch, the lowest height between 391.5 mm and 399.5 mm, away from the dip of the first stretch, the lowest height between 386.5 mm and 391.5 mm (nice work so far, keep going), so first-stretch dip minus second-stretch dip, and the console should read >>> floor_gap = 22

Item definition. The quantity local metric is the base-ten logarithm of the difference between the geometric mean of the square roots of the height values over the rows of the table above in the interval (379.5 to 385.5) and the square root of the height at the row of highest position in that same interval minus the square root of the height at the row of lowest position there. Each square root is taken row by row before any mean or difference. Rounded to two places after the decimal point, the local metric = 1.26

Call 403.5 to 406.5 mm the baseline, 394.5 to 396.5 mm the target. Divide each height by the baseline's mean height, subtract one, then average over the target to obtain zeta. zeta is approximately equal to 0.224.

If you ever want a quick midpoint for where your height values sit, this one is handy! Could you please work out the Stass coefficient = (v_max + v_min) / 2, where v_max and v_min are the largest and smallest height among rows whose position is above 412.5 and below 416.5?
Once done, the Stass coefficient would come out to 450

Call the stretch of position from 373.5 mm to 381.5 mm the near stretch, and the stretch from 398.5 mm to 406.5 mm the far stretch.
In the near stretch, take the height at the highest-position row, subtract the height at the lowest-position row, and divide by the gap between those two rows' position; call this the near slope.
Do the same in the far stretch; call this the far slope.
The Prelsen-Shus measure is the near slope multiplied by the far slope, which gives 11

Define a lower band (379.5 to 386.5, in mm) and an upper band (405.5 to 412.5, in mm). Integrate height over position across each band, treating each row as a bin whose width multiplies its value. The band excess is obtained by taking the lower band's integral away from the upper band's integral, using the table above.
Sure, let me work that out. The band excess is 510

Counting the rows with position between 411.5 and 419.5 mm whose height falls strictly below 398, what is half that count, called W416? 0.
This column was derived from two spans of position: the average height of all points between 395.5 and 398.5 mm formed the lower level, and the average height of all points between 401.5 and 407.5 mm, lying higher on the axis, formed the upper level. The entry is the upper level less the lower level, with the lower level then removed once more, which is -457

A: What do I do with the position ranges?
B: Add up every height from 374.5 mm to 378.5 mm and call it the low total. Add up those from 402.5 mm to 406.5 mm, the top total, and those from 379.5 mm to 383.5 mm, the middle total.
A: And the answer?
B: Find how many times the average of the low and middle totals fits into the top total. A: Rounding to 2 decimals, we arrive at 1.01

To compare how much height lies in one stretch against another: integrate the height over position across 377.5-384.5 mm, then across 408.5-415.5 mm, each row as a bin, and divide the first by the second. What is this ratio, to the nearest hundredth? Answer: 0.76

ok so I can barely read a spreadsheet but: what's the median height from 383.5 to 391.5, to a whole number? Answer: 383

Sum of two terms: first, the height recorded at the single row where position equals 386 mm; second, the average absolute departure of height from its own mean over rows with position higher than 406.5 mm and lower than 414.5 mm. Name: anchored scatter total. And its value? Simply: 383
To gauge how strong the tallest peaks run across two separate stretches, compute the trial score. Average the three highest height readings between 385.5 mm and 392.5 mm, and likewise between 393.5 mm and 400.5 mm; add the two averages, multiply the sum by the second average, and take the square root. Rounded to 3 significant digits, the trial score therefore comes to 597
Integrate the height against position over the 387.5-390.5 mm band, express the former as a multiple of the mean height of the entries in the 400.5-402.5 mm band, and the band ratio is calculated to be 3.9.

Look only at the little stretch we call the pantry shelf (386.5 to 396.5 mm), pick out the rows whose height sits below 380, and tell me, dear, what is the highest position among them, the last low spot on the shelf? 387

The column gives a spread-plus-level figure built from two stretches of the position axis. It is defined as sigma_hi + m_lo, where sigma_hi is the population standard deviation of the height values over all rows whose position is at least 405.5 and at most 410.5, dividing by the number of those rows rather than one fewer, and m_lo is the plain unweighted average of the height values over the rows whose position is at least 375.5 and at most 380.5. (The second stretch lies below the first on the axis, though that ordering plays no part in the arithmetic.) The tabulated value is 350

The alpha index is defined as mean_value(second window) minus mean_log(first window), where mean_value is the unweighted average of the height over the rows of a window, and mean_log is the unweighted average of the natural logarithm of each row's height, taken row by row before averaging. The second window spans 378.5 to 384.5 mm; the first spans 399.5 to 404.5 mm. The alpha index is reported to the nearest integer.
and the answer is 332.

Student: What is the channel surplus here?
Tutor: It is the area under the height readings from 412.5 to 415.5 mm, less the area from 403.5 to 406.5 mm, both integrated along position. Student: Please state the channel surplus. 319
